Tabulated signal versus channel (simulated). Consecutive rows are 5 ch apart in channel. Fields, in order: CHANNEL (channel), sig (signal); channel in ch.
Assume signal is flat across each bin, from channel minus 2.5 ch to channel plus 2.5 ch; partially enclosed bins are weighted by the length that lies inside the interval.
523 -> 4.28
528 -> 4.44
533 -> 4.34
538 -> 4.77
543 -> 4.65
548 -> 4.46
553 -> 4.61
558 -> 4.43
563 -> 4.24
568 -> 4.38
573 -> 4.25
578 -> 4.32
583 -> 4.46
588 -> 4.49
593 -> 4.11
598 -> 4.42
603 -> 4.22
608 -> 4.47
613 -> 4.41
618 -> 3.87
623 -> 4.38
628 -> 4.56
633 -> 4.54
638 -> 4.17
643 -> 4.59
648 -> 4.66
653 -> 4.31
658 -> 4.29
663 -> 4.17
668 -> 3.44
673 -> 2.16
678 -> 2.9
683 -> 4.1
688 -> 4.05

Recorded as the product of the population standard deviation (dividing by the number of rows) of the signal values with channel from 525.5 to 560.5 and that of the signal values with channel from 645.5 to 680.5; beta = 0.12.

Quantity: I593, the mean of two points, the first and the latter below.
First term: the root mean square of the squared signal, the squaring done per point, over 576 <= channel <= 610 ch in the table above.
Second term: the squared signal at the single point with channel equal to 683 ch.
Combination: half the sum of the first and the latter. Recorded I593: 18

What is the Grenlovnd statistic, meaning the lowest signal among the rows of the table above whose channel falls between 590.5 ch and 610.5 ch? 4.11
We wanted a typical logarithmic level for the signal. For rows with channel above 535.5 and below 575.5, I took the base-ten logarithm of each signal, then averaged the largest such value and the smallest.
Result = 0.65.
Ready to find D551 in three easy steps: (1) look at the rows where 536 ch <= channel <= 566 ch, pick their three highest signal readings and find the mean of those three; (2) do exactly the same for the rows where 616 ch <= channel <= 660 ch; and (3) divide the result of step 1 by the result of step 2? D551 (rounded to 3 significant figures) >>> 1.02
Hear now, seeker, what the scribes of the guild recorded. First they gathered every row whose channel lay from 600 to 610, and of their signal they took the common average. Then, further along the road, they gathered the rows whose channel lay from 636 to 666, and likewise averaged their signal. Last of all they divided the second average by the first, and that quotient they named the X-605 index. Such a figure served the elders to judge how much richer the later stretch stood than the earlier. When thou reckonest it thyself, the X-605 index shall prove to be 1.00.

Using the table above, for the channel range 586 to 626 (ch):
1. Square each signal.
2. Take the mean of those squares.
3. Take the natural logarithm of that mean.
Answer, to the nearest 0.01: 2.92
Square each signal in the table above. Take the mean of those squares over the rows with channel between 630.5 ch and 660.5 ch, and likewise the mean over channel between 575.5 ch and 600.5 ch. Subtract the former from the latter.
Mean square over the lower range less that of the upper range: -1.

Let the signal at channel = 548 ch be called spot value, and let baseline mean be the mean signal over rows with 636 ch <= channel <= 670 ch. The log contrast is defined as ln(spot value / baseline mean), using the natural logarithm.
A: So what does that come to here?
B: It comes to 0.05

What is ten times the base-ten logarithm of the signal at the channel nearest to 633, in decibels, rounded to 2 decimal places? 6.57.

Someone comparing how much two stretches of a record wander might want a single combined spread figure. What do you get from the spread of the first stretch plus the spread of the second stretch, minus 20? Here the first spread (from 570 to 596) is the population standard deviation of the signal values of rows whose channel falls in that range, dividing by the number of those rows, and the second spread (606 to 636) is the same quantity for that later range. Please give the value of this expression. -19.63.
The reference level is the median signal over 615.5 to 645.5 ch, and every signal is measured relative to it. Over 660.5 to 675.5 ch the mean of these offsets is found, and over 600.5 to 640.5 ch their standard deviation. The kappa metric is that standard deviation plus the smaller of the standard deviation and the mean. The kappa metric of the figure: -1.0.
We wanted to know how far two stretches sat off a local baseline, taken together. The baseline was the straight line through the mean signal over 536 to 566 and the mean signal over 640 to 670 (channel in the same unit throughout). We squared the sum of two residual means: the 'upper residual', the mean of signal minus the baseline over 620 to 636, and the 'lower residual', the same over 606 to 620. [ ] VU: 0.00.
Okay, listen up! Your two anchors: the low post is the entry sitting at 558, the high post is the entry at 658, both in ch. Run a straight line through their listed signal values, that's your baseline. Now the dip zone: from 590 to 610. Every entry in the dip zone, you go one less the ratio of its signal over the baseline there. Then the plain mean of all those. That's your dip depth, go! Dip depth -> 0.015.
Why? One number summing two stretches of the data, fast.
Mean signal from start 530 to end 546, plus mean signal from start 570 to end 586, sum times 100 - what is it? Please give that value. 893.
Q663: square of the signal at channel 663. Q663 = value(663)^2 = 17.4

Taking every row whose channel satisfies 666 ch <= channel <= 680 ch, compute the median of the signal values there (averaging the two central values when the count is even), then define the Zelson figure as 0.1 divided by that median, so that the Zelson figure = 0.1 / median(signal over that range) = 0.0345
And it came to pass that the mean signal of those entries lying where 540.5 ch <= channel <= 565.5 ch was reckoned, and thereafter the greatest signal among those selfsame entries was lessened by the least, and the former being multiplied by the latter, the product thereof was 1.8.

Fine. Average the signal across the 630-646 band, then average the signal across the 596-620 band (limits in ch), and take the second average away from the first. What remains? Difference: 0.16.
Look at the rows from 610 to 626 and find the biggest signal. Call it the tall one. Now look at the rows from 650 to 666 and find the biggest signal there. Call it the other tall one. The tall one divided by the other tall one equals 1.02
